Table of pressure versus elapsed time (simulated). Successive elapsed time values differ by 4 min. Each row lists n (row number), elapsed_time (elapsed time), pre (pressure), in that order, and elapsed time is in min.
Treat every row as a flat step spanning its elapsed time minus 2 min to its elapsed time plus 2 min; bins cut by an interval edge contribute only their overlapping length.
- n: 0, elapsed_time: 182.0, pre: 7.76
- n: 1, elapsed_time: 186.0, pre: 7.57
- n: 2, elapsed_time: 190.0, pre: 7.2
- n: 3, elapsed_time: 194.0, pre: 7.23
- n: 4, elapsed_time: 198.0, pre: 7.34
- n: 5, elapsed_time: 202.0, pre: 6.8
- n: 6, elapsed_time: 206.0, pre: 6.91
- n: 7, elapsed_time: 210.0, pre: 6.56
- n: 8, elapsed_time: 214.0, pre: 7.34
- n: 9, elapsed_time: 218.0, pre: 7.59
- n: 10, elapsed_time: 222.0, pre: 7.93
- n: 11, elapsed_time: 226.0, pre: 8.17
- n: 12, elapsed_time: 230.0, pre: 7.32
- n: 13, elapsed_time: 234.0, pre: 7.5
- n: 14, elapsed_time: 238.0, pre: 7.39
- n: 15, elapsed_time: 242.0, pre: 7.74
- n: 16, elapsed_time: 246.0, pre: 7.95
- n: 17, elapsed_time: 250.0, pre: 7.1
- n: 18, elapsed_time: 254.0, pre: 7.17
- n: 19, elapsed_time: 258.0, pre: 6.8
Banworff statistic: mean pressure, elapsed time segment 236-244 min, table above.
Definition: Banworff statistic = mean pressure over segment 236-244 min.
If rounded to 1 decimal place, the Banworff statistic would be 7.6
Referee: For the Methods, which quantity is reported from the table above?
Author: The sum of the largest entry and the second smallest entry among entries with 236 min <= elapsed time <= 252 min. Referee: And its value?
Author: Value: 15.3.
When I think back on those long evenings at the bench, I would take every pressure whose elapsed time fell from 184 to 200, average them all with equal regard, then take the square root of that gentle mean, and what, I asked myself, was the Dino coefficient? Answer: 2.71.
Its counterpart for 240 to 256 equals 2.74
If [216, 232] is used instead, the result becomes 2.78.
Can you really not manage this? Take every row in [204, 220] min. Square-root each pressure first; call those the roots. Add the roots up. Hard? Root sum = 11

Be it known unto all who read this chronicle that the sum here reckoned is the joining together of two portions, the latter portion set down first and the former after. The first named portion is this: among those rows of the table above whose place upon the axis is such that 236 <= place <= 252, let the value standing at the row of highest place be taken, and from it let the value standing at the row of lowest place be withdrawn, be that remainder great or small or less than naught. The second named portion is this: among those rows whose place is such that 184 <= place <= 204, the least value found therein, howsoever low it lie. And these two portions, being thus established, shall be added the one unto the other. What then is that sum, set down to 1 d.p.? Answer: 6.5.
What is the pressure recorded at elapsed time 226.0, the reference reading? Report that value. 8.17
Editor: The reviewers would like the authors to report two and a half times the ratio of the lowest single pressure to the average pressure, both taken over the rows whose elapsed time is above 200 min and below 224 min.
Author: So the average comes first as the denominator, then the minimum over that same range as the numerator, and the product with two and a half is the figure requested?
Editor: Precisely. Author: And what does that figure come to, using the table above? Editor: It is 2.28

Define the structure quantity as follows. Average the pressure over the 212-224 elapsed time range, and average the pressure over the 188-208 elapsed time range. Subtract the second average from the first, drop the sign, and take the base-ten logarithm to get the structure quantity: -0.3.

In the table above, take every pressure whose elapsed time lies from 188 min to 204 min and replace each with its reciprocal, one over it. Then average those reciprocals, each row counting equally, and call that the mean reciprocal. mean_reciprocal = 0.140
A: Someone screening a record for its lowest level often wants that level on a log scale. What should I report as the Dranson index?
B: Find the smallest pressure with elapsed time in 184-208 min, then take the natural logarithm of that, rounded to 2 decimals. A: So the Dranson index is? 1.92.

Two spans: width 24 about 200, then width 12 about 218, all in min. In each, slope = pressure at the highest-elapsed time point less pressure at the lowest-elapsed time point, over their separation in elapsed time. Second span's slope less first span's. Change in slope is 0.11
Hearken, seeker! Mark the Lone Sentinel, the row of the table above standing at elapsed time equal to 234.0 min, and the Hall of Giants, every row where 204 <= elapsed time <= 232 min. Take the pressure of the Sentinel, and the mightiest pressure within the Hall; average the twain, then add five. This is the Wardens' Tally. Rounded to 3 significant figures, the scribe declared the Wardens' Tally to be 12.8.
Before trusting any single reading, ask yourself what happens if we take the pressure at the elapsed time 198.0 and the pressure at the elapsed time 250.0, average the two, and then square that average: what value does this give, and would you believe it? 52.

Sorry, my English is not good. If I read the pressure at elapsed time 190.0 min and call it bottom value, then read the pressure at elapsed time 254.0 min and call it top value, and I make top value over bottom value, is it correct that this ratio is 1.00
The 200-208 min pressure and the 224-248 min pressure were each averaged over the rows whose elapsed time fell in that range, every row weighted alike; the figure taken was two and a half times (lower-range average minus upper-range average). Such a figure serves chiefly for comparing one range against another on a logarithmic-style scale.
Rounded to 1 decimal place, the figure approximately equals -2.1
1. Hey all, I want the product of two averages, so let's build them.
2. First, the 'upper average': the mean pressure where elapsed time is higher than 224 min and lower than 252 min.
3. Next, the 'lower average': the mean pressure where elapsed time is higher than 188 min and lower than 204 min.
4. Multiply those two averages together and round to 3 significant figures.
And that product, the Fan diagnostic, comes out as 54.3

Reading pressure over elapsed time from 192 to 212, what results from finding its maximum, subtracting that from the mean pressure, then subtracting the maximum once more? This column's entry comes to -7.7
